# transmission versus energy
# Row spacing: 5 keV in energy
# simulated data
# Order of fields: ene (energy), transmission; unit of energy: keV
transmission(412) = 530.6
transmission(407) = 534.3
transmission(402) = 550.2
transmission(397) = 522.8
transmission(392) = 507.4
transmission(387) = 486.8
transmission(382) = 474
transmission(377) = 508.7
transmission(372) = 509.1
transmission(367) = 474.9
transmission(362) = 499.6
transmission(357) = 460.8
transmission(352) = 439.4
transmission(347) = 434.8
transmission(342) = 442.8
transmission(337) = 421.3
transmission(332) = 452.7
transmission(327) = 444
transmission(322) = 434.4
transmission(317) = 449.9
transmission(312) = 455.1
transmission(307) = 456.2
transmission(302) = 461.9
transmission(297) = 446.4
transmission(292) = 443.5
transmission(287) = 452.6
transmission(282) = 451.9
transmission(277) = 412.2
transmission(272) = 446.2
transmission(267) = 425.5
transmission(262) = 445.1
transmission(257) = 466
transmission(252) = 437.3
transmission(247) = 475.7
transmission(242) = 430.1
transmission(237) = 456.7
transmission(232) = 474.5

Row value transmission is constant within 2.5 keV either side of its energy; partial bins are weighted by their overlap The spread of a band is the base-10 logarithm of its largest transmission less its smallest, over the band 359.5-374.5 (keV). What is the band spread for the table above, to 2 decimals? 1.53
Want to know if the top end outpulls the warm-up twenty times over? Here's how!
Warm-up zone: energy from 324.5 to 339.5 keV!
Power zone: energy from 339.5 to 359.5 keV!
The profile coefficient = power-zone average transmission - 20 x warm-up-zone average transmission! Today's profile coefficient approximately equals -8342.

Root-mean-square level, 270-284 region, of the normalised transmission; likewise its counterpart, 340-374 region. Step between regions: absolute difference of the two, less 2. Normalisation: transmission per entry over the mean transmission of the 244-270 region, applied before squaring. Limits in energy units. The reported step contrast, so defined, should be -1.93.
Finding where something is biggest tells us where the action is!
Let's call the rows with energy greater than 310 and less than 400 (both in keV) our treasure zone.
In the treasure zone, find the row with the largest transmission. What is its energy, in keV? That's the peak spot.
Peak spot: 397 keV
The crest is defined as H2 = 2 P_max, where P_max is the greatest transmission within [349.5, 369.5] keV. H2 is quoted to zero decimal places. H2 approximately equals 999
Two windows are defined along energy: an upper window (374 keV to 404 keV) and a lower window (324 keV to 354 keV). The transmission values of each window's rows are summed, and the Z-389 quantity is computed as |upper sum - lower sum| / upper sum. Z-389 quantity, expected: 0.14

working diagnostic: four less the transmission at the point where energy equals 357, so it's -457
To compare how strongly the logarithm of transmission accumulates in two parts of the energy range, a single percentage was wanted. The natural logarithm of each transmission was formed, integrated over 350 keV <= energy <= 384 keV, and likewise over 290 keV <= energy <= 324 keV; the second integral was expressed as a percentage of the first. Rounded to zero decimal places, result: 99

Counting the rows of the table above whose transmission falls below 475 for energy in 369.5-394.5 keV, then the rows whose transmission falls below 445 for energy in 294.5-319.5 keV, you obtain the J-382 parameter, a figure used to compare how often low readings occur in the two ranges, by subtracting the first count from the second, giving -1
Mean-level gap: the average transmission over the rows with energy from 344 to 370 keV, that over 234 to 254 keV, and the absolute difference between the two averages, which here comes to 12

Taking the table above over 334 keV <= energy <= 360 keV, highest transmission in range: 460.8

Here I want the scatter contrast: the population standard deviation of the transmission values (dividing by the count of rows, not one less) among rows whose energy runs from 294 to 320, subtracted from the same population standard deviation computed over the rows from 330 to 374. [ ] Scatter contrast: 23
